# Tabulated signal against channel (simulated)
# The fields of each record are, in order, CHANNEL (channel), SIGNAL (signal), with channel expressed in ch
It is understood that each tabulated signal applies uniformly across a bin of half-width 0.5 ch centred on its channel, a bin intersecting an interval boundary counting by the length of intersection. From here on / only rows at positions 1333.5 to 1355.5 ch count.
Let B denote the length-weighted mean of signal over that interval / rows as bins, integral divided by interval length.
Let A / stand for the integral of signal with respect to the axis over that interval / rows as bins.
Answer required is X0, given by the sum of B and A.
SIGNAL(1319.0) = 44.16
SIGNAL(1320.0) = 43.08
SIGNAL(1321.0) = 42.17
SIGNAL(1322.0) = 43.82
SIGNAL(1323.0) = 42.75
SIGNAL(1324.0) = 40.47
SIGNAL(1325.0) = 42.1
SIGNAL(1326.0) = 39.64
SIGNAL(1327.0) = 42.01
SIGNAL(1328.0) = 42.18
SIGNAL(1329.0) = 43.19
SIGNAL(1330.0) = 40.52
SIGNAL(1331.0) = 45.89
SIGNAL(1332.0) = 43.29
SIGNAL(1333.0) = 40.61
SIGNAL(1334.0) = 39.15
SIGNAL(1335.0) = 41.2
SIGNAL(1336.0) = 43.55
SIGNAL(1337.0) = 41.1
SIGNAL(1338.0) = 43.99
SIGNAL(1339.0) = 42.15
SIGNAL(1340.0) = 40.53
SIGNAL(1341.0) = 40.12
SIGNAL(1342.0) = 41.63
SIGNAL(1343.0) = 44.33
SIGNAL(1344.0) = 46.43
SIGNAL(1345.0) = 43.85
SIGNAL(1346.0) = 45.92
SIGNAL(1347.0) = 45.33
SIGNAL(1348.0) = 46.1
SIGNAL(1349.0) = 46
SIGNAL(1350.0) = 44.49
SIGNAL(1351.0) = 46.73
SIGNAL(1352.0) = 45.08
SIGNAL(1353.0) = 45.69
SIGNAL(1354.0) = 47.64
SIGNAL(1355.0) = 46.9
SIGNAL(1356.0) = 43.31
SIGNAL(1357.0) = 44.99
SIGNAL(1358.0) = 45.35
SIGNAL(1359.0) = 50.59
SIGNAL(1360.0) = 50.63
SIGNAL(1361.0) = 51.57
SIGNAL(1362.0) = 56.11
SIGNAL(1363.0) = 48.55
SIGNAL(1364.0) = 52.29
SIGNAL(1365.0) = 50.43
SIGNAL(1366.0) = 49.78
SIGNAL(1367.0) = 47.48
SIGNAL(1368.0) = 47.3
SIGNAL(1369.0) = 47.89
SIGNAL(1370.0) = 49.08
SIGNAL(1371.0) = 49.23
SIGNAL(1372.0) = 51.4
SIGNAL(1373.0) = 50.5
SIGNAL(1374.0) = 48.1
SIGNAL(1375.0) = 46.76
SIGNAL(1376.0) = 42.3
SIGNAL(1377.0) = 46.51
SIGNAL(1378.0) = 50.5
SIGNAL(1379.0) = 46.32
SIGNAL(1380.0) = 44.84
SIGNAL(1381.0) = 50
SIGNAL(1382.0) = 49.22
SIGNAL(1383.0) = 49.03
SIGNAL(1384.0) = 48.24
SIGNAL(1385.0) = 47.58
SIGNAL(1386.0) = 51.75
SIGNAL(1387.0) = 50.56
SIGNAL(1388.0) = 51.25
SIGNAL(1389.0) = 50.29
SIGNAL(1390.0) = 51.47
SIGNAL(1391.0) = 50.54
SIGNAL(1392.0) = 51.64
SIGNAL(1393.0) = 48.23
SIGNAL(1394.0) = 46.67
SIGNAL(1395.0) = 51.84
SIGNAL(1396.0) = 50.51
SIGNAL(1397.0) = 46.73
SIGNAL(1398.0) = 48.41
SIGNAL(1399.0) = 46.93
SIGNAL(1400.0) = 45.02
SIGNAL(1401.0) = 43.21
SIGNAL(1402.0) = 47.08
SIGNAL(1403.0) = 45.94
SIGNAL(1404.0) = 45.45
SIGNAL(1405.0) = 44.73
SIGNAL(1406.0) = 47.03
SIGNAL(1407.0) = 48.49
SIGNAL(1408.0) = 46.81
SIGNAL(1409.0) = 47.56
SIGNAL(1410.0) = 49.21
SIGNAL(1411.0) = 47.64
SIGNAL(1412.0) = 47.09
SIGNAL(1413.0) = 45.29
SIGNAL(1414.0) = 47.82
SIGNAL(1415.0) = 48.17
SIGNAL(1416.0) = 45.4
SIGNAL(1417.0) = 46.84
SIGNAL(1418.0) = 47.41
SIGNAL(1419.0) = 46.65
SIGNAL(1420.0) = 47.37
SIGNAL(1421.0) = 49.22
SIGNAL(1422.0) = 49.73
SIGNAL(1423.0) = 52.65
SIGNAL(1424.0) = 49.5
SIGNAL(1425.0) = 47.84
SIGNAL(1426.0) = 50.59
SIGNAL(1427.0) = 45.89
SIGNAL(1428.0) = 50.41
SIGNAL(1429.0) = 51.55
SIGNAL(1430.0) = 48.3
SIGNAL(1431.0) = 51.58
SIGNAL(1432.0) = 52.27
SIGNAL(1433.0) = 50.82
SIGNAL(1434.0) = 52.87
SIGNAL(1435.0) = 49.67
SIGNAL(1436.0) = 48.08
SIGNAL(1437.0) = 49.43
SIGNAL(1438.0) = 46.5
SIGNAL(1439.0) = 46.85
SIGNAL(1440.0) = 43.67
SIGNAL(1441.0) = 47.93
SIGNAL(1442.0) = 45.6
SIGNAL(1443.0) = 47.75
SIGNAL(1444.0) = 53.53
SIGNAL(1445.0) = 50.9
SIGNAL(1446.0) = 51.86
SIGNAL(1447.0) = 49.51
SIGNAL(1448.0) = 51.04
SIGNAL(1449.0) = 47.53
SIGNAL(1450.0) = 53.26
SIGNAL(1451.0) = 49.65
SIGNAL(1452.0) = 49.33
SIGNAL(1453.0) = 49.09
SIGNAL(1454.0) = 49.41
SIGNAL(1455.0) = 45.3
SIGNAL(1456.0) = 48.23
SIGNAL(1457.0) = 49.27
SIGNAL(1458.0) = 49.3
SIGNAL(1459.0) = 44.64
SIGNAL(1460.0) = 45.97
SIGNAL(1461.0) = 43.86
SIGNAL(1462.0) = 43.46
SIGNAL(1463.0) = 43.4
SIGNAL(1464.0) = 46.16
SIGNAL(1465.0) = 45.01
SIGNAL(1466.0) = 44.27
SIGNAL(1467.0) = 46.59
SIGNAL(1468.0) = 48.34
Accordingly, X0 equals 1012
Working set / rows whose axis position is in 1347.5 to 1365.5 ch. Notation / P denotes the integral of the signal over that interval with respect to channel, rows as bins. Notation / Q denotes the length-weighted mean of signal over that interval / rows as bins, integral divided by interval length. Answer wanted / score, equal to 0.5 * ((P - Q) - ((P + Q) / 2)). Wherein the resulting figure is 180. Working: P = 862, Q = 47.9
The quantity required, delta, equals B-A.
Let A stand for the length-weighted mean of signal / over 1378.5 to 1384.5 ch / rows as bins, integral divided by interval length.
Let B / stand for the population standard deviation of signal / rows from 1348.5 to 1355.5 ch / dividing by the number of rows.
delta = -47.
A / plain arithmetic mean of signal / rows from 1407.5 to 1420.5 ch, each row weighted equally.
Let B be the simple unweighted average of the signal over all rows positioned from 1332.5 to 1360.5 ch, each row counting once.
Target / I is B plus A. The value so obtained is 91.6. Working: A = 47.2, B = 44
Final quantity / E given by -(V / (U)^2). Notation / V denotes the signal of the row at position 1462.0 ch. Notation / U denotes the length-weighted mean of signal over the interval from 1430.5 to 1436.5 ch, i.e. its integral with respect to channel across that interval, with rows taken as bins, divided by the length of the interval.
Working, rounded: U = 50.9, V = 43.46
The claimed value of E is -0.017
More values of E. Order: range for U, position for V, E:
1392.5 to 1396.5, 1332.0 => -0.018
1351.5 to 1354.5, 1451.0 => -0.023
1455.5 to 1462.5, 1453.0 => -0.023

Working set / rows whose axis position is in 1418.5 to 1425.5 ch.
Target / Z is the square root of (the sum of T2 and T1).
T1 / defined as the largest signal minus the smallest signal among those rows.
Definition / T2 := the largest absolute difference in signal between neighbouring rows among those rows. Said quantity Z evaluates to 3.02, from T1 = 6.0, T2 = 3.15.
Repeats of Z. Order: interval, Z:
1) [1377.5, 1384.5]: 3.29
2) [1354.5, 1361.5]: 3.67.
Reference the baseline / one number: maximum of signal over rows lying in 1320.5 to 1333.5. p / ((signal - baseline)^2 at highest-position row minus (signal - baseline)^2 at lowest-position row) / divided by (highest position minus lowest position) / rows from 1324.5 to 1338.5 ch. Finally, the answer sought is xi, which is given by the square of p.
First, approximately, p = -0.8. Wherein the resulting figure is 0.7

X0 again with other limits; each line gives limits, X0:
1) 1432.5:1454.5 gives 1134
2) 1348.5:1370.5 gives 1106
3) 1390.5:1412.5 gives 1094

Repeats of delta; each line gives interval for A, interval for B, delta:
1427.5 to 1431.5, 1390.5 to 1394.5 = -49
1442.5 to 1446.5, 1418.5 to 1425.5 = -49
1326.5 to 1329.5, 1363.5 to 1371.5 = -41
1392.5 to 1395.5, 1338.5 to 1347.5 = -47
